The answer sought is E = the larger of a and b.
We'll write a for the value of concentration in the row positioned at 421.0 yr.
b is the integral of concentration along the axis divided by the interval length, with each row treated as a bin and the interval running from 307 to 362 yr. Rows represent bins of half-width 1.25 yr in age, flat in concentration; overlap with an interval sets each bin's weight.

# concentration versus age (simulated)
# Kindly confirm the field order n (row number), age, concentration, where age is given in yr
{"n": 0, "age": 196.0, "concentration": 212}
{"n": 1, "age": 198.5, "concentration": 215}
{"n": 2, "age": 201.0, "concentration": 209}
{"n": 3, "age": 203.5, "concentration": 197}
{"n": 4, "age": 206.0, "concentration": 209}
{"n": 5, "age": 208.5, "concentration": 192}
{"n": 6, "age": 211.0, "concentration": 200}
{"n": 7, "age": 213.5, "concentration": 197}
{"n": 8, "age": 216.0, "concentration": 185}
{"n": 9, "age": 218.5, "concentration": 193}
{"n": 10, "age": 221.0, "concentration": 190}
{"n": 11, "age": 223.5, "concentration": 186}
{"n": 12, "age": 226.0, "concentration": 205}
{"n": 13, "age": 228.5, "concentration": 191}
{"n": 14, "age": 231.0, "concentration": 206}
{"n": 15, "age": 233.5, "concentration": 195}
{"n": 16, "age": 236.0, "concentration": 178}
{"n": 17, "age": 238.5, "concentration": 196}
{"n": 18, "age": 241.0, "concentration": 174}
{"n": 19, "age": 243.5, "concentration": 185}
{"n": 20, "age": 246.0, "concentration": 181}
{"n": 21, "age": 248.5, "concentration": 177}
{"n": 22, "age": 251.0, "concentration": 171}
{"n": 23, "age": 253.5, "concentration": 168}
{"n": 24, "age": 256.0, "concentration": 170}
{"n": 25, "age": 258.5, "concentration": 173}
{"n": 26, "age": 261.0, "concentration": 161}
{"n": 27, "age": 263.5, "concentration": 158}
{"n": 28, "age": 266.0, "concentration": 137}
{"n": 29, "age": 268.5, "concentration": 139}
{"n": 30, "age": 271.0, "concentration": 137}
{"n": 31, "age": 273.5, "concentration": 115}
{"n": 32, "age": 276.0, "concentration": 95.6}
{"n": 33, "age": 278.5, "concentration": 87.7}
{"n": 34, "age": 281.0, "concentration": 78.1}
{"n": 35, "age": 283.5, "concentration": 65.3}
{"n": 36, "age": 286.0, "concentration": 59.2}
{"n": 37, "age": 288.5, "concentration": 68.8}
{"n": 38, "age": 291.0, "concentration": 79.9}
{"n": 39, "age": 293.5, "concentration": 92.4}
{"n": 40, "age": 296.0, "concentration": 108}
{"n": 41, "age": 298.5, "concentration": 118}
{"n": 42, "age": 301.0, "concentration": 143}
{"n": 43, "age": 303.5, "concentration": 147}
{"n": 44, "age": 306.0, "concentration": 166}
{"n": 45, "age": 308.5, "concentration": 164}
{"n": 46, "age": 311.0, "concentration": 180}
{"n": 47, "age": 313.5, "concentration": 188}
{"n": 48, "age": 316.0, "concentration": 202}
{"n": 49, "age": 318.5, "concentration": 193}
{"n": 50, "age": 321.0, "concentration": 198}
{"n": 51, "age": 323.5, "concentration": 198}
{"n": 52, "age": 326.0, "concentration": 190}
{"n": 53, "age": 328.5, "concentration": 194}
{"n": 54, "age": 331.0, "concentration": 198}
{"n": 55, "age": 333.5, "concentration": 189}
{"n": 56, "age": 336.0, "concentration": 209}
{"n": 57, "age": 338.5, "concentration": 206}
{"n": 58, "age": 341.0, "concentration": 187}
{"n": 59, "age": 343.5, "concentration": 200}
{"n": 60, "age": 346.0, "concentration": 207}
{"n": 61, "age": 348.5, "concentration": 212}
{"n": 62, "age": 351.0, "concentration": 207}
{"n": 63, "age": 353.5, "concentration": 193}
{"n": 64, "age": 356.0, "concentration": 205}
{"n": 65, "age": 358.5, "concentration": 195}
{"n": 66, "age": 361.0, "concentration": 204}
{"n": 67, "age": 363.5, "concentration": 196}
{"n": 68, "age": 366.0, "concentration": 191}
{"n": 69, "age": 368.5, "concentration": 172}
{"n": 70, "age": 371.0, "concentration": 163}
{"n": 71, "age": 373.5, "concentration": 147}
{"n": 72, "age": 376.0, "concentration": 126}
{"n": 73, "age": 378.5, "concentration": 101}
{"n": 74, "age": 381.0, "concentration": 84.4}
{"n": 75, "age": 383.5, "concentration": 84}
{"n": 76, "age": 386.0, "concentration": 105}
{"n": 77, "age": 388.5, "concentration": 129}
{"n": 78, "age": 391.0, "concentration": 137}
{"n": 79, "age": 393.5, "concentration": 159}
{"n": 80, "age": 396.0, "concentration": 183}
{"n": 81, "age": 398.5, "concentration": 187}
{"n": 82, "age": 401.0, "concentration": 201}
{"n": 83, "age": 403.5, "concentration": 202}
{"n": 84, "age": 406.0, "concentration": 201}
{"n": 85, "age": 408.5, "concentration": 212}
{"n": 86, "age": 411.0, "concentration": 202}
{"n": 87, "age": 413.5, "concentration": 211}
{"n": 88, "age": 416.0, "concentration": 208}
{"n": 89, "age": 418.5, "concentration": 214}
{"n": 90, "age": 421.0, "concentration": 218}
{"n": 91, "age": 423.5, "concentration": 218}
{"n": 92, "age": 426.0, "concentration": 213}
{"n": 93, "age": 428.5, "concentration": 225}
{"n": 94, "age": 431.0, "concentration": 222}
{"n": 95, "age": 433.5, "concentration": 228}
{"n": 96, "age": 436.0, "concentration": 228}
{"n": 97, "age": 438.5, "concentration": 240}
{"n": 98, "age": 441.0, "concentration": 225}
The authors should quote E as 218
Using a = 218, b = 196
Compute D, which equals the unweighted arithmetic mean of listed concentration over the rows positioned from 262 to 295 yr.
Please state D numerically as 101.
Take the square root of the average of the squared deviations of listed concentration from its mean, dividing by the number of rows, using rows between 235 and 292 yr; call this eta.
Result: 44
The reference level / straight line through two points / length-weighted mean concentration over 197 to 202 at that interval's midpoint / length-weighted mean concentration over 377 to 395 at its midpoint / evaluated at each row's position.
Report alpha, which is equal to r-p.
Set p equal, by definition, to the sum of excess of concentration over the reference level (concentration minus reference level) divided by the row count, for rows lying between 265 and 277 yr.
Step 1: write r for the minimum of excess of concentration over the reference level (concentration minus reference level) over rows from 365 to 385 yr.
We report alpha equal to 17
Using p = -50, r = -34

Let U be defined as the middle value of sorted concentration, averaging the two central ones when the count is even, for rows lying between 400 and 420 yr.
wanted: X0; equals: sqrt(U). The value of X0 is 14.3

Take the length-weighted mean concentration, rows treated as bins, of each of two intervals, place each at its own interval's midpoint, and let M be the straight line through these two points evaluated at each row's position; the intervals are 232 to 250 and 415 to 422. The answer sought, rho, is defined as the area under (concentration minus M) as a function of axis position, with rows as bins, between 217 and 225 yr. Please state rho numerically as 76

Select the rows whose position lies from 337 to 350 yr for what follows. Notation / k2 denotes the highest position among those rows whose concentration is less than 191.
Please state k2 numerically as 341.0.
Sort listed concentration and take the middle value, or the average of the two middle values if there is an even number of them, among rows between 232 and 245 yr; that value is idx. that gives 185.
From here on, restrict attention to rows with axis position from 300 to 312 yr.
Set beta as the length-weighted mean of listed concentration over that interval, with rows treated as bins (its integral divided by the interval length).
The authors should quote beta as 160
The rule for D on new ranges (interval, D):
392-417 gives 197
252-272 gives 155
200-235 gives 197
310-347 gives 196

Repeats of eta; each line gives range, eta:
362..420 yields 42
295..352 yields 28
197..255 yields 13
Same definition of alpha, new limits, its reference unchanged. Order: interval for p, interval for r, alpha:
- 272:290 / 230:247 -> 72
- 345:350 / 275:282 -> -166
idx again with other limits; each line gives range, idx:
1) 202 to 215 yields 197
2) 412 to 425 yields 214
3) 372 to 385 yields 101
